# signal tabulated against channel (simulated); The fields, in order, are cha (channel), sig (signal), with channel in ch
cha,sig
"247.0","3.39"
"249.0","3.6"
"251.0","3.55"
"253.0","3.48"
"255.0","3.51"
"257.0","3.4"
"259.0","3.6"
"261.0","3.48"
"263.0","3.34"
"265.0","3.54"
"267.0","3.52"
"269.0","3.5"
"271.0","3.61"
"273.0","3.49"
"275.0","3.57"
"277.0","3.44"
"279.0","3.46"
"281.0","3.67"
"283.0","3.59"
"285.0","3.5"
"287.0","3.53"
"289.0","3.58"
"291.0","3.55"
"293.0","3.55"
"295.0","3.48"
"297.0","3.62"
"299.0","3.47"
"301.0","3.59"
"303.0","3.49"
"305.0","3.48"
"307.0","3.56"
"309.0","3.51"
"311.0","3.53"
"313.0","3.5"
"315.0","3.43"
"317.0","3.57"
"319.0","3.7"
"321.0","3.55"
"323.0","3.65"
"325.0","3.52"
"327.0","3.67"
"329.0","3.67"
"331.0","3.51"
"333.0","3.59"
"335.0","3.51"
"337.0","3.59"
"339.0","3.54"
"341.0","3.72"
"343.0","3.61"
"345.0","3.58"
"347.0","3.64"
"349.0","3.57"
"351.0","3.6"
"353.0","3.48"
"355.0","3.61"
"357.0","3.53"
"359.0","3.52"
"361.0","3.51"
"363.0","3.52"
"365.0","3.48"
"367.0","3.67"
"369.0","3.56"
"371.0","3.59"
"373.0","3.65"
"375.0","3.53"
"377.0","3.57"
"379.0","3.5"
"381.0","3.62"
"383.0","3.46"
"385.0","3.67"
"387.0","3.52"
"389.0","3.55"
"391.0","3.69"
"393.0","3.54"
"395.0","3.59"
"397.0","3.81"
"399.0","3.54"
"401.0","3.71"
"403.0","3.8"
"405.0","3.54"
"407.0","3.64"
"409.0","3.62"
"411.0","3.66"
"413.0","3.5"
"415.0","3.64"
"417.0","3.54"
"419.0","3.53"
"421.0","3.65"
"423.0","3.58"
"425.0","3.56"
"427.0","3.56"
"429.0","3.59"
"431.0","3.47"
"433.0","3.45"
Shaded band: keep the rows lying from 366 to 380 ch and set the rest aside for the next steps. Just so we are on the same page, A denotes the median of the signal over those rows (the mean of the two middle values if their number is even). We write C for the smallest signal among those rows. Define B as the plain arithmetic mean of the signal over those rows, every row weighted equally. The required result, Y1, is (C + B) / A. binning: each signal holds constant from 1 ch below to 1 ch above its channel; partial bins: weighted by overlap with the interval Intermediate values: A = 3.57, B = 3.58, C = 3.5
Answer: 1.98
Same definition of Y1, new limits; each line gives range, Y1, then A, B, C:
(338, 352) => 1.99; 3.60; 3.61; 3.54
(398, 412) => 1.97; 3.64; 3.64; 3.54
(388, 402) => 2.00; 3.59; 3.63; 3.54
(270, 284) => 1.96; 3.57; 3.55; 3.44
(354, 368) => 2.00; 3.52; 3.55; 3.48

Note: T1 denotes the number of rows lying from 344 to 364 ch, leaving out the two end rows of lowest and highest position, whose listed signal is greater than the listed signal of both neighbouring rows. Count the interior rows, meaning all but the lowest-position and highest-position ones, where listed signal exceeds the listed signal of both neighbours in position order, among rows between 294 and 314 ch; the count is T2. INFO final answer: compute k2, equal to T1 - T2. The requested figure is -1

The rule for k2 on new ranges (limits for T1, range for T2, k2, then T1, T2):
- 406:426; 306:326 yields 0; 3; 3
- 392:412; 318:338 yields 1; 3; 2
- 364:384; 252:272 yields 1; 4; 3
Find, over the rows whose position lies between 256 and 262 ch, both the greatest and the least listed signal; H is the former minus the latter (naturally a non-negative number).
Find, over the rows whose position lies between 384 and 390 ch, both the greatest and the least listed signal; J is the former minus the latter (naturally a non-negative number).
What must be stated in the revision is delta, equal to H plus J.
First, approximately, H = 0.200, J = 0.150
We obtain 0.35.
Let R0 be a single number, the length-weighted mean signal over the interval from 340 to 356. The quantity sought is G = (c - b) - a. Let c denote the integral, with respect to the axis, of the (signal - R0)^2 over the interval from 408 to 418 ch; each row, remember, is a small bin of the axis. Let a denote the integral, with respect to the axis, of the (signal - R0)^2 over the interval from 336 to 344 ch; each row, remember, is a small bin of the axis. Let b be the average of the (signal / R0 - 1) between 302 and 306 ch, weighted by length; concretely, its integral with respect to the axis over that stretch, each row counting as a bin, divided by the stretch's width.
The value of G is 0.03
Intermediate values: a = 0.036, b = -0.032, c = 0.04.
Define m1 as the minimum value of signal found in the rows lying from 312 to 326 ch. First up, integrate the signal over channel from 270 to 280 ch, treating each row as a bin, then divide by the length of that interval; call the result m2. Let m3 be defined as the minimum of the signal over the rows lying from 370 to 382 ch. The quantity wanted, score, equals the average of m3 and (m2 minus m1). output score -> 1.79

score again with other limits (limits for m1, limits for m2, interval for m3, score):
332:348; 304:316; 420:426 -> 1.78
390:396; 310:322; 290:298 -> 1.74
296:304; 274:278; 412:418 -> 1.77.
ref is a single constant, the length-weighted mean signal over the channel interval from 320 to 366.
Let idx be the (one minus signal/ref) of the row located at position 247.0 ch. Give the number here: 0.051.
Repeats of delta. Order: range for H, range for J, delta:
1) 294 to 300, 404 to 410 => 0.25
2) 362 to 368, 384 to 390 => 0.34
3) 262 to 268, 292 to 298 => 0.34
